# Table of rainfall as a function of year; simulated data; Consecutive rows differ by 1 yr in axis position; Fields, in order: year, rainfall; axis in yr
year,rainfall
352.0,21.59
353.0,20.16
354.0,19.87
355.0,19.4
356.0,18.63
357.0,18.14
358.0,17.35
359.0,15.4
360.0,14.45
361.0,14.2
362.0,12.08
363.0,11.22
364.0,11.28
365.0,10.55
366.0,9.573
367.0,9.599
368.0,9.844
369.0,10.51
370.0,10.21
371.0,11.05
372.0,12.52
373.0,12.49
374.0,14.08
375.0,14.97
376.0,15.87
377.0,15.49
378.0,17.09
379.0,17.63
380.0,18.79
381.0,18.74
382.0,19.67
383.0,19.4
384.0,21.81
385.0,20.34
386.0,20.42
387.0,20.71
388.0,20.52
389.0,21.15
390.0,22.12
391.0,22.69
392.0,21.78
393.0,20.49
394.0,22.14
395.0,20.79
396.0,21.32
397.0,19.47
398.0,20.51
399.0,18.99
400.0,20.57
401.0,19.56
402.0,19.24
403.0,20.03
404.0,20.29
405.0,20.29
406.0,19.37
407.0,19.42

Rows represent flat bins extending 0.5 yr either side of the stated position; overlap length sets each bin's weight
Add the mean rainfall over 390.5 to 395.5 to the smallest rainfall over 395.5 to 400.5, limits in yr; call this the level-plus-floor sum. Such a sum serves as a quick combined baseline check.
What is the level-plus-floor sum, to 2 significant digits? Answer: 41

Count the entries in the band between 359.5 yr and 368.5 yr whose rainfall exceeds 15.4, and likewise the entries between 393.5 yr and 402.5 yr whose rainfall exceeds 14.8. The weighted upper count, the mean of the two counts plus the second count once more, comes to 13.5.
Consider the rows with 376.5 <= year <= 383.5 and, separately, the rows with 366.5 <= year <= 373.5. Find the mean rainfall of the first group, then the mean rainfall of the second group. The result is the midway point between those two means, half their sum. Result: 14.5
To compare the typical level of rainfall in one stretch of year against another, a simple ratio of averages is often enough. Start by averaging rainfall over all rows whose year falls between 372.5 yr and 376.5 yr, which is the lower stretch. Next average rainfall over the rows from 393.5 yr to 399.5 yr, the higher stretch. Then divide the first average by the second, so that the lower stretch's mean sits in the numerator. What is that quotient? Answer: 0.70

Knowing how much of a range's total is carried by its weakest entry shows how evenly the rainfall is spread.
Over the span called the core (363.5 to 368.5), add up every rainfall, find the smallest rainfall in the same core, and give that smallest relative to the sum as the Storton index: 0.1883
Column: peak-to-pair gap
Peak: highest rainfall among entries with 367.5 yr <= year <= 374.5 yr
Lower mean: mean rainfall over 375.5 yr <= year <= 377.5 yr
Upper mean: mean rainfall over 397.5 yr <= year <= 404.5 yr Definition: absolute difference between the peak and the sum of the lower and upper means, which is 21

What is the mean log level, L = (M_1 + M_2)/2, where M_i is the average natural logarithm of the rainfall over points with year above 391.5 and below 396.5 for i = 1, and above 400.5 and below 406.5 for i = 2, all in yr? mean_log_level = 3.02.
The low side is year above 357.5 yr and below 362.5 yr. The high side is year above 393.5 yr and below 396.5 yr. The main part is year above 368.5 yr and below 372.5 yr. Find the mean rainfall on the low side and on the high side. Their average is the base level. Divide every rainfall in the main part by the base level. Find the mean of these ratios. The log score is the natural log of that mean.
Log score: -0.49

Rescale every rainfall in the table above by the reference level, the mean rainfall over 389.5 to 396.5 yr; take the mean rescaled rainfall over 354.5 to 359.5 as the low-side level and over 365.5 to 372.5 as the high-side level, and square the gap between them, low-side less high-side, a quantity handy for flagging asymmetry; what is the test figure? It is 0.11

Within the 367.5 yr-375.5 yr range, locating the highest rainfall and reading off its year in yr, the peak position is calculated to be 375.0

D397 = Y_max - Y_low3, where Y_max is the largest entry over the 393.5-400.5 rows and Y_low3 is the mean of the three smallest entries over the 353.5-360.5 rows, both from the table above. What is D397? 6.4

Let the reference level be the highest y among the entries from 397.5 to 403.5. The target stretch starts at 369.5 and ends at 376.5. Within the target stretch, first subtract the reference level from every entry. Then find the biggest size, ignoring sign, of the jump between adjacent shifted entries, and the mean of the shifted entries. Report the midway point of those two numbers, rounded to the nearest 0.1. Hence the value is -3.0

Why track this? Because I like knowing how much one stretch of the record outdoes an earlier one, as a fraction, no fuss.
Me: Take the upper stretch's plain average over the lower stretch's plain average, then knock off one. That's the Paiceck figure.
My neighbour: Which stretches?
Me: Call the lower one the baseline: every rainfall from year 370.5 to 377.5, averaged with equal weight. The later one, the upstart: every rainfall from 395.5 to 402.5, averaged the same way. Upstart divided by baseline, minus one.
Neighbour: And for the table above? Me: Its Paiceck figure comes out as 0.45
